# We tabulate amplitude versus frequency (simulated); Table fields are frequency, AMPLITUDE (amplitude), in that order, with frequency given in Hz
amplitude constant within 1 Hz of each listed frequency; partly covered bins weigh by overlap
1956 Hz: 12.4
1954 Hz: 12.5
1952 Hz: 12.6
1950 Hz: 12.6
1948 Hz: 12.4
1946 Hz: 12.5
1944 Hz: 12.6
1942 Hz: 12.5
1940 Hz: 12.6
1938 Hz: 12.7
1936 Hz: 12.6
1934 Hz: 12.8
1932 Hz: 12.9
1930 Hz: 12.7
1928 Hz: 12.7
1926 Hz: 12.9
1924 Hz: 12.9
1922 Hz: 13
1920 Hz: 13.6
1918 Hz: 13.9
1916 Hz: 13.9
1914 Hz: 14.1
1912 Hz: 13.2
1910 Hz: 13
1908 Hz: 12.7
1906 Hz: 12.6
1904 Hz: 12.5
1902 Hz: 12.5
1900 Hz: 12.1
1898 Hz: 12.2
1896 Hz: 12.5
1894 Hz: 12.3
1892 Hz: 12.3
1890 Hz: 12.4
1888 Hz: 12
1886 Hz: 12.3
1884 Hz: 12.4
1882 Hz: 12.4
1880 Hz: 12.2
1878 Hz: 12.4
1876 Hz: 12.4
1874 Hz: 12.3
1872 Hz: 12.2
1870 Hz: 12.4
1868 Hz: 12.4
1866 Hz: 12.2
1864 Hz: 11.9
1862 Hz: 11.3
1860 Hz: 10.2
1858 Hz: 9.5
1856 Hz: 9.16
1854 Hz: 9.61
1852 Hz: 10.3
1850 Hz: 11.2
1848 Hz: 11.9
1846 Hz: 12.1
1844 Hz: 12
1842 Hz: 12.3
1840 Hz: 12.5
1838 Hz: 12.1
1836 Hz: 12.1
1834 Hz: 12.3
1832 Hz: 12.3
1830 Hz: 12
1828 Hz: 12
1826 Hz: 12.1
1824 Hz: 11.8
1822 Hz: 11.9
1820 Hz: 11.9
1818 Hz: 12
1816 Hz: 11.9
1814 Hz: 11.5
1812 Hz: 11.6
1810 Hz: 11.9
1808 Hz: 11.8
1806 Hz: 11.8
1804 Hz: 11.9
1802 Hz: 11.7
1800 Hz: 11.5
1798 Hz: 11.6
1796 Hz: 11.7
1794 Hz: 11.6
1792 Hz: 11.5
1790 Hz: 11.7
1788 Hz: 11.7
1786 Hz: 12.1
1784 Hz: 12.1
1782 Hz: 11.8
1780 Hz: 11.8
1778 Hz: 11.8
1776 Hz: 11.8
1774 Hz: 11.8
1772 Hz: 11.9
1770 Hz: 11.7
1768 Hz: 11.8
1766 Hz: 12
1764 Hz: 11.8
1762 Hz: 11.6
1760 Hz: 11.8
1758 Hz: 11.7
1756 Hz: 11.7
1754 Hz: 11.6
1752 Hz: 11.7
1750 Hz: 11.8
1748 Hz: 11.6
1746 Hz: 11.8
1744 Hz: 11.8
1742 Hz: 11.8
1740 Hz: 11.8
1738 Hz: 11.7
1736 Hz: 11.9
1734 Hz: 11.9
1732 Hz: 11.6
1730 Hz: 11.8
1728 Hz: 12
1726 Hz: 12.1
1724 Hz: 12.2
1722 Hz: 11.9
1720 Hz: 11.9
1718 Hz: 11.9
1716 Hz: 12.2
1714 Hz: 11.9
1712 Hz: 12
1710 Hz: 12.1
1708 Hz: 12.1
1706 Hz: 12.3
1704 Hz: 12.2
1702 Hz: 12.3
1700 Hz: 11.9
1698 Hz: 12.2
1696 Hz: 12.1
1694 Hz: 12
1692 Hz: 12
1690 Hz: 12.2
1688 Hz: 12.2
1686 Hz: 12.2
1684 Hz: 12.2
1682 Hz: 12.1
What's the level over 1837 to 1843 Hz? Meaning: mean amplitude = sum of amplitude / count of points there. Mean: 12.3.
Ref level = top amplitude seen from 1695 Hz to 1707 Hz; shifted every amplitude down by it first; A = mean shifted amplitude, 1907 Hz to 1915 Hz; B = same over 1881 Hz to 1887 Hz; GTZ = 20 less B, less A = 19.0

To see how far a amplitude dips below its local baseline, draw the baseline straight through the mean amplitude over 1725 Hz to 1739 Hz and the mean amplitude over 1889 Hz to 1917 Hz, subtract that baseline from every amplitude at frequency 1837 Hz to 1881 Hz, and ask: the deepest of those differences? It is -3.3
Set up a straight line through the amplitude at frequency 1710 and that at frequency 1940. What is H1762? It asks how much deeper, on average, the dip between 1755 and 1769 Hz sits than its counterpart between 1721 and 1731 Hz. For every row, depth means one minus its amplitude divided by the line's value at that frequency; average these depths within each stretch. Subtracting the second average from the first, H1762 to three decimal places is 0.025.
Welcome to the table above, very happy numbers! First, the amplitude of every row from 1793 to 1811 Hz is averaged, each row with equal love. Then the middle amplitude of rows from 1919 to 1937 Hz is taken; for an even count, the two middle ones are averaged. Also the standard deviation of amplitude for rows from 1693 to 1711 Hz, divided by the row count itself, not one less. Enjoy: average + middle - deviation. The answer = 24.5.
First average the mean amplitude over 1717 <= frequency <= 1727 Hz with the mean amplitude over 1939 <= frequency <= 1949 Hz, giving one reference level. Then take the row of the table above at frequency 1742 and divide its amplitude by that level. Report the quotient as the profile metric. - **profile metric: 0.96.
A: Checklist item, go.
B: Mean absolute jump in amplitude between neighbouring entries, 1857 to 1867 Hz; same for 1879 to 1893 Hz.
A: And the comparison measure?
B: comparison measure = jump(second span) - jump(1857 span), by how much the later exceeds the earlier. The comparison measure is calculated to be -0.49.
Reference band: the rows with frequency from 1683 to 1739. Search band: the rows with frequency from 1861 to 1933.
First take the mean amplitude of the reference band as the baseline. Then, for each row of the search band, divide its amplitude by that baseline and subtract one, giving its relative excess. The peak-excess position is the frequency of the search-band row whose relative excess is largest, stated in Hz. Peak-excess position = 1914 Hz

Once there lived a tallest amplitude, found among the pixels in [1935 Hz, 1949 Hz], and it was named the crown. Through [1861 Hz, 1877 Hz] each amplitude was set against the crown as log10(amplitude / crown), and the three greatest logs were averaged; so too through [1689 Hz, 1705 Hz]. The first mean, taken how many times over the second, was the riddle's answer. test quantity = 0.6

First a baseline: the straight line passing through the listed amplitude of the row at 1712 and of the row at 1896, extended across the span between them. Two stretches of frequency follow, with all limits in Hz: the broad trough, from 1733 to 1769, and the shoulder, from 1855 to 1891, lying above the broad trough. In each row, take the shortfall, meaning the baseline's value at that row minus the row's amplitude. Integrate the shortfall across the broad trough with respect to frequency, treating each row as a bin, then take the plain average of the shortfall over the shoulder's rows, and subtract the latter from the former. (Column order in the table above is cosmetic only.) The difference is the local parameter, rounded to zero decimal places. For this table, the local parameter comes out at 12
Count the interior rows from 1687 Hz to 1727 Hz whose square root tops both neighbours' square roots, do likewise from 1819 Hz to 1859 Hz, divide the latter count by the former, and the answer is 0.60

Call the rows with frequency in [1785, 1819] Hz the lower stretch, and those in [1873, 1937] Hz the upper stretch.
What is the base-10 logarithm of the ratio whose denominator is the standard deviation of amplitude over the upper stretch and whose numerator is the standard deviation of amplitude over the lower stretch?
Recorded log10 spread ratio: -0.5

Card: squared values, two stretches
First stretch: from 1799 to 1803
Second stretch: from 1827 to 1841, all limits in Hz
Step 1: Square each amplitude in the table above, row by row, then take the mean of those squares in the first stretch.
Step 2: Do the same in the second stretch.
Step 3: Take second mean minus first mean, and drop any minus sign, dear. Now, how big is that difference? 14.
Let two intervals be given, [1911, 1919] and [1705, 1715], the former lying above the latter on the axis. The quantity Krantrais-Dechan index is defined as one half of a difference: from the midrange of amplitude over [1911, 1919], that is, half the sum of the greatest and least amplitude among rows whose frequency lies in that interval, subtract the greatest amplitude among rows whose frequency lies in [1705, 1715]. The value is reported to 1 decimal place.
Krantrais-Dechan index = 0.7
